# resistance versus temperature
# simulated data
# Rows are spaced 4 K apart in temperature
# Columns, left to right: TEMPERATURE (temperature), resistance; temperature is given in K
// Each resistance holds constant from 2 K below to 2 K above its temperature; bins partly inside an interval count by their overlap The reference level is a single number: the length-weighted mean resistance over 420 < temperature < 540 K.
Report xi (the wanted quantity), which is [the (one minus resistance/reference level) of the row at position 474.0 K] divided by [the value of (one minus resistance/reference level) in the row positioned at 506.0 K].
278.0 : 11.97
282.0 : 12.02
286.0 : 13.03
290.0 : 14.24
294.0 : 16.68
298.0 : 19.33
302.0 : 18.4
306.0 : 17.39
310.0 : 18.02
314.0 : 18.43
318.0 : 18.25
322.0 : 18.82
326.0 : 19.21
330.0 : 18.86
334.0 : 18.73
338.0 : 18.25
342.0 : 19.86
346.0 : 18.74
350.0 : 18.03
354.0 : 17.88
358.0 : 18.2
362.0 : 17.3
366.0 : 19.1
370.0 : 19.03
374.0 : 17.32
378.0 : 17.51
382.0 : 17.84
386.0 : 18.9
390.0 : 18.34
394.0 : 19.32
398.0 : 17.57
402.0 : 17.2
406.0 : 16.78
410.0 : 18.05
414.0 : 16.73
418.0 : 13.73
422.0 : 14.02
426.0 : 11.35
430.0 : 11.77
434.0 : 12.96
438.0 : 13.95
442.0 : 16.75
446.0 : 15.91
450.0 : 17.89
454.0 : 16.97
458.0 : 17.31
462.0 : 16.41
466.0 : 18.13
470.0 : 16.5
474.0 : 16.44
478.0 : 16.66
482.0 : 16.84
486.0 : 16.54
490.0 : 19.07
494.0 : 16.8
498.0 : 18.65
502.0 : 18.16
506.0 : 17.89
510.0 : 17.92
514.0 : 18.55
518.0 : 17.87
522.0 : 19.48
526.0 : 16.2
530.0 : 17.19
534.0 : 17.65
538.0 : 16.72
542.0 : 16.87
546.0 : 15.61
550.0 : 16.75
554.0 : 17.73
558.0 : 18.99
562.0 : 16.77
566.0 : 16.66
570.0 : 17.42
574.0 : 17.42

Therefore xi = -0.1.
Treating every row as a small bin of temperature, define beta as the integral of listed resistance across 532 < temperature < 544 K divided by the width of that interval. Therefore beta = 17.1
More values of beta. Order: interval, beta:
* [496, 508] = 18.2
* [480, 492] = 17.5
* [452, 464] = 16.9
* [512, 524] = 18.6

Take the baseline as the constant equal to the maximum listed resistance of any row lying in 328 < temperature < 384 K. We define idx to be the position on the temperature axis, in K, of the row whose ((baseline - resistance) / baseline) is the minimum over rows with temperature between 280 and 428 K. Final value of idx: 342.0 K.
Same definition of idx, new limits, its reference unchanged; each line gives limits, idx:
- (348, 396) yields 394.0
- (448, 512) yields 490.0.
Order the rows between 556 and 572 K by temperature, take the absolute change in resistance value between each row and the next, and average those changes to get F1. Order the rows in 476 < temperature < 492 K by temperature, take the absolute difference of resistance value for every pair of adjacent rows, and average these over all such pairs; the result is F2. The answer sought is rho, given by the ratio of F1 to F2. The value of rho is 1.03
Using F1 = 1.0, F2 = 1.0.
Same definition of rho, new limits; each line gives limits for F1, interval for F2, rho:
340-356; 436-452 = 0.35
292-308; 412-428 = 0.77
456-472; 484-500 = 0.64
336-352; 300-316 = 1.68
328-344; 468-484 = 4.83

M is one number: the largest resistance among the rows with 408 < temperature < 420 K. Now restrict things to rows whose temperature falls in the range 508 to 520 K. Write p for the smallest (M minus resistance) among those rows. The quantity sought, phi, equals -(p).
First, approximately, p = -0.5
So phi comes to 0.5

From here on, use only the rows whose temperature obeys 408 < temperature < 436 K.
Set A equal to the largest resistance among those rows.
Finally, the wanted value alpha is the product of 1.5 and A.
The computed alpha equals 27.1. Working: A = 18.05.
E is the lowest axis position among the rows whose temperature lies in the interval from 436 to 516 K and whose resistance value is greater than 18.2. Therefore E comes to 490.0 K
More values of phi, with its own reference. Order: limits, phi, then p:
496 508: 0.6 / -0.6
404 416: 0.0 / 0.0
